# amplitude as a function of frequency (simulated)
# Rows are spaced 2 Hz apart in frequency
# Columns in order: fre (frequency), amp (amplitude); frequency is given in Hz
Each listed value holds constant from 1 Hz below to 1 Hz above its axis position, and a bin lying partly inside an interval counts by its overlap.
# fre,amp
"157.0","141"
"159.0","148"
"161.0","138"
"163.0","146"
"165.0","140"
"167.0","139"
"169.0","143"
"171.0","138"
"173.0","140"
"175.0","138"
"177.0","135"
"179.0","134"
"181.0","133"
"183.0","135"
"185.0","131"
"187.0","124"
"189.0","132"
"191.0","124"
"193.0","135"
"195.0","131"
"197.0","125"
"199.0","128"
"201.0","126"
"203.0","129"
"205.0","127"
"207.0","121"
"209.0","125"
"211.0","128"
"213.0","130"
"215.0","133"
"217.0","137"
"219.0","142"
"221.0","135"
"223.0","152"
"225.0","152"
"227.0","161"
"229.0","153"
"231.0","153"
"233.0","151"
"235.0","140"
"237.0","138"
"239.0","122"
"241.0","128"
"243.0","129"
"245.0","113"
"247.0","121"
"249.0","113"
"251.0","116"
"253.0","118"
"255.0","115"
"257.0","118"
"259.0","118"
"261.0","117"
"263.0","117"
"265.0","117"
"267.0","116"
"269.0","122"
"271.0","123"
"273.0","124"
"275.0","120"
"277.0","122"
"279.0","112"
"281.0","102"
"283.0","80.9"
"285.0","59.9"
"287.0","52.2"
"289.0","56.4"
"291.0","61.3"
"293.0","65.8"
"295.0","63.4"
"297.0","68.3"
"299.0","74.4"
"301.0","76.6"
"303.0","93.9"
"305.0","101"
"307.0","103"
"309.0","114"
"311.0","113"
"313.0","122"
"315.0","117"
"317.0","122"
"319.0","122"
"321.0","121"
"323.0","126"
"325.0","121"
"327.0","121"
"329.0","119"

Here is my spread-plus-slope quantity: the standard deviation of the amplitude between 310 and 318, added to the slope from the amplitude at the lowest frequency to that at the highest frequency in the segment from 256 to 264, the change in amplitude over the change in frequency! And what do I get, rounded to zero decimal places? 4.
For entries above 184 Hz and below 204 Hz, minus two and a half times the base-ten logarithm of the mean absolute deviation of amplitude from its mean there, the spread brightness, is -1.2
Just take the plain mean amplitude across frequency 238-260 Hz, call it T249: 119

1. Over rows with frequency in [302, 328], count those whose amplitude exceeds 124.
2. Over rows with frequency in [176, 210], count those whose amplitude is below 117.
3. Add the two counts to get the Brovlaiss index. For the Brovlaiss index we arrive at 1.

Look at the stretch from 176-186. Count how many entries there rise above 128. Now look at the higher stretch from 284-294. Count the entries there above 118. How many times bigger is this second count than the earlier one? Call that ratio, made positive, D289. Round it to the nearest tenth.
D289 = 0.0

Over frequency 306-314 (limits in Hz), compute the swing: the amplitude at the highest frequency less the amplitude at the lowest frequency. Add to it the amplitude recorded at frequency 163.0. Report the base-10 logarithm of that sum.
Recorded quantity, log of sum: 2.22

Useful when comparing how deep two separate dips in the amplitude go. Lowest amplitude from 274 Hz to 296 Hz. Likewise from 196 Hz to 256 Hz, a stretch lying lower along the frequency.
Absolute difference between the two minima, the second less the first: 61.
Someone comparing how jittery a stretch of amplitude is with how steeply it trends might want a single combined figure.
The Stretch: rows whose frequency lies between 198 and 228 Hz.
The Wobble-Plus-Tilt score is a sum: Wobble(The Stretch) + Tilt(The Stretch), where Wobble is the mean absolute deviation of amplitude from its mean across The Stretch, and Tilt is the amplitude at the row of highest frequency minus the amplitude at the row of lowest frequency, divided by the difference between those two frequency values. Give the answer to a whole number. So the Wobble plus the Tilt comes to 10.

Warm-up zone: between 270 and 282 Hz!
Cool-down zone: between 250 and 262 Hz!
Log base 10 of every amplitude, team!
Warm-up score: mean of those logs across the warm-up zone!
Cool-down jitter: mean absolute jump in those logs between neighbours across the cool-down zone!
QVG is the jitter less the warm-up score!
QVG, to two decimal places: -2.06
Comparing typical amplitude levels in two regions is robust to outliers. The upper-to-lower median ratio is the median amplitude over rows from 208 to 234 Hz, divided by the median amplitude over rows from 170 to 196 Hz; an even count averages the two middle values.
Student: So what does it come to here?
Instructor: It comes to 1.1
